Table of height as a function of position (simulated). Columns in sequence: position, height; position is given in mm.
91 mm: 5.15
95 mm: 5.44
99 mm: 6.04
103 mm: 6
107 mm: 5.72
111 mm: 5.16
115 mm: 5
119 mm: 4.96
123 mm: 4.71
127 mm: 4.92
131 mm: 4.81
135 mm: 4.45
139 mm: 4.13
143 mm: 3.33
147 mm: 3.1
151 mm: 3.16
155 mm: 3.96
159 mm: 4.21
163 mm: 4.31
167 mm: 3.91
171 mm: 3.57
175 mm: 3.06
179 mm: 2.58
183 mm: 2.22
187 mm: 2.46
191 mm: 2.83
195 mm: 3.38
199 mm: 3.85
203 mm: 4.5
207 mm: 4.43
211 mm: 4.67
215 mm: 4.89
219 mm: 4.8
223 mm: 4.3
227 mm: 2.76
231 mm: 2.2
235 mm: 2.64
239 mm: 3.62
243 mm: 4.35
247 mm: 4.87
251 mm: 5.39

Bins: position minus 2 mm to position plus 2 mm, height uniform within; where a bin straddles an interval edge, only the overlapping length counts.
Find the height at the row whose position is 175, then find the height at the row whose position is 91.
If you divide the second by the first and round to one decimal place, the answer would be 1.7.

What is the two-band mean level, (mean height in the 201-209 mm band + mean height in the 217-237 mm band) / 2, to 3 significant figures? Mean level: 3.90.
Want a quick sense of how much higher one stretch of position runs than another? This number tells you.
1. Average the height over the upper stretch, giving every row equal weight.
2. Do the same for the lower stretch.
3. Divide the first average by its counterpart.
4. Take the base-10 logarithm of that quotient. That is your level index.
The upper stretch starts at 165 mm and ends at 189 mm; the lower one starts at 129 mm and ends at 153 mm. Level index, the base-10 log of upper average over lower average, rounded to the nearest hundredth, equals -0.11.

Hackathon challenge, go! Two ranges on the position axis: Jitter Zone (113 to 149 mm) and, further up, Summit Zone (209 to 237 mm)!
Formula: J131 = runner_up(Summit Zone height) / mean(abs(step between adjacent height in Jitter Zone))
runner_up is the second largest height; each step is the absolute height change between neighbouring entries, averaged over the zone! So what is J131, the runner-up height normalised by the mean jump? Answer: 17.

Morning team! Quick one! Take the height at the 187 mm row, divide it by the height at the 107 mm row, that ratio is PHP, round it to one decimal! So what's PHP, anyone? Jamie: 0.4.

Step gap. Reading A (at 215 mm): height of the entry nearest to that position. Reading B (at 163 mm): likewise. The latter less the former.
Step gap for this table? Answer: -0.6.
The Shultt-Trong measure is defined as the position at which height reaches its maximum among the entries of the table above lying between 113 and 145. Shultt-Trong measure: 115 mm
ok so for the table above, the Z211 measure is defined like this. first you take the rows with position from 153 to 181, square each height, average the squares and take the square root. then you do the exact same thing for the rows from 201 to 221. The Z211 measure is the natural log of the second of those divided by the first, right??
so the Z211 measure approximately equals 0.2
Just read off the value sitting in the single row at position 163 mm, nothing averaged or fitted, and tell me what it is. 4.31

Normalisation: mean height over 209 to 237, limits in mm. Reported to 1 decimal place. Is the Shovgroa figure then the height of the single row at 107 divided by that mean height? 1.5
